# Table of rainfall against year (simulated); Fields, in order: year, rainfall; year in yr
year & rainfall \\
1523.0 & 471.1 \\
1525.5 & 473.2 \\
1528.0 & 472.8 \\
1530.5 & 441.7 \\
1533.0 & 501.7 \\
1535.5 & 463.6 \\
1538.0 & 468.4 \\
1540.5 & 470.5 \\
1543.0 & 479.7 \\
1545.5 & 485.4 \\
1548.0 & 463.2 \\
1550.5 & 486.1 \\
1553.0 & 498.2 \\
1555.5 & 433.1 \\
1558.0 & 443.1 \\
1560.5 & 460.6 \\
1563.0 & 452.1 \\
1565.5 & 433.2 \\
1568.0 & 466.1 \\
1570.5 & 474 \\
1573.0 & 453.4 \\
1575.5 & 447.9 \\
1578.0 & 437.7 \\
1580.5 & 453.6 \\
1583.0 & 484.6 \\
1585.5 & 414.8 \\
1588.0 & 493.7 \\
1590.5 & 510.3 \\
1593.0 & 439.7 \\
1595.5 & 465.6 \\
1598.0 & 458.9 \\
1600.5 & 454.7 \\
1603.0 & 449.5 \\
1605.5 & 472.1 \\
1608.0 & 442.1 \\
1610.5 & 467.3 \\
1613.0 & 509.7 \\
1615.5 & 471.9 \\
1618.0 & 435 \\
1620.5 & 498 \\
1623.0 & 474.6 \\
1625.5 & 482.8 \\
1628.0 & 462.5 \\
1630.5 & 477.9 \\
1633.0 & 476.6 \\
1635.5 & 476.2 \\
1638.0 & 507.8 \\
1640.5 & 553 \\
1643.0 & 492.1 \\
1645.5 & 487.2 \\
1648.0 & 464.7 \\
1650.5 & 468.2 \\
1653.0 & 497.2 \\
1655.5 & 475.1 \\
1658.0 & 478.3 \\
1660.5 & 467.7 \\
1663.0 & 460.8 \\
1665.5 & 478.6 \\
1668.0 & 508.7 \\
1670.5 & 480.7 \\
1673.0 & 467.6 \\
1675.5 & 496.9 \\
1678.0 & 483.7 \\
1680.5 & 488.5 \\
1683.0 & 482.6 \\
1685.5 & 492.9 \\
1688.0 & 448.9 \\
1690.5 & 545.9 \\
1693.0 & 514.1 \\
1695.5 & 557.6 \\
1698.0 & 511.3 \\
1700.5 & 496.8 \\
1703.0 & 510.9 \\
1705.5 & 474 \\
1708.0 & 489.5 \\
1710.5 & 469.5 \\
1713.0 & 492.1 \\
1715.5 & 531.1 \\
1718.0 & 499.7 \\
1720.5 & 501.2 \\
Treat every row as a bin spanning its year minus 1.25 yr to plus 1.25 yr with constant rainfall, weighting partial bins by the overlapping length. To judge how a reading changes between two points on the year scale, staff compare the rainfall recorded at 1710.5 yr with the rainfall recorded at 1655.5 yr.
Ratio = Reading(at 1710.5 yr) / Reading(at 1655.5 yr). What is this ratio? 0.99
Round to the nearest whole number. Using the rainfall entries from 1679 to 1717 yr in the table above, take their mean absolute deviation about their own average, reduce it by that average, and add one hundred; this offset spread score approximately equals -378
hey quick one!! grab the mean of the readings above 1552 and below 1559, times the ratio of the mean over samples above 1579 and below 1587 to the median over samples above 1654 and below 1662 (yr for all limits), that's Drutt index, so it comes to 435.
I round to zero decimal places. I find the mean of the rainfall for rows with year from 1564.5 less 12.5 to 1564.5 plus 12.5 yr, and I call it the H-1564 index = 456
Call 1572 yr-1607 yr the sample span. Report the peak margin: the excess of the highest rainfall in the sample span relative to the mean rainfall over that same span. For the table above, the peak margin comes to 51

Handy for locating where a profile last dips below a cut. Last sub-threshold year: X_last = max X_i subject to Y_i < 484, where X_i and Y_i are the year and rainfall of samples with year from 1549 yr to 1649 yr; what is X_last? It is 1648.0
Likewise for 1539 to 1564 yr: 1563.0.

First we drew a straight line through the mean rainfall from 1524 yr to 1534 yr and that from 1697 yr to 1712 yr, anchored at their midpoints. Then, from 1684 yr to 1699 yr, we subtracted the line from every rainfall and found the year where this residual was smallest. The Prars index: 1688.0 yr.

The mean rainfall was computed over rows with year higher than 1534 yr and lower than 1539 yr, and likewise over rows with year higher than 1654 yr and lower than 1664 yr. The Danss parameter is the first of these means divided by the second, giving 0.99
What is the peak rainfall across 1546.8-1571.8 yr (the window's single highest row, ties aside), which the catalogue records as 498.2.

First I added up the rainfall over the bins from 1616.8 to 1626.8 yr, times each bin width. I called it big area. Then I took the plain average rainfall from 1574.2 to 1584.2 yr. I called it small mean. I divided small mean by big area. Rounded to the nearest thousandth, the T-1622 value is 0.096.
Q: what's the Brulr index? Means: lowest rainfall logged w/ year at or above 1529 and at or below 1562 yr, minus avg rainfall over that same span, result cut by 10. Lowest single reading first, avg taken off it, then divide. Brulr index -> -3.6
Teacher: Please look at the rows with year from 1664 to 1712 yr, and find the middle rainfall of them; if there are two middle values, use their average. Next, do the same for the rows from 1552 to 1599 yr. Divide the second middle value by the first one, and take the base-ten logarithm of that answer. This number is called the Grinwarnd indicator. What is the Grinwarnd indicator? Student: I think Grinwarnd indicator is -0.033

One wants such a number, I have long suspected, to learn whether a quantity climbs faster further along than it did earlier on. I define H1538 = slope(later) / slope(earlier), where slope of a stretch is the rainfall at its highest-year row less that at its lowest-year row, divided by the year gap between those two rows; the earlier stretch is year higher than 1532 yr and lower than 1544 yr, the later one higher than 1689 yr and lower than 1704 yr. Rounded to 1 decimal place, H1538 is 1.3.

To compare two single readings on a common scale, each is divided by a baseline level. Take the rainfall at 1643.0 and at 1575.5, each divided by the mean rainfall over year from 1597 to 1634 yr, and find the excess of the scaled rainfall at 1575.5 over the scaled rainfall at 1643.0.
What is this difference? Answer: -0.09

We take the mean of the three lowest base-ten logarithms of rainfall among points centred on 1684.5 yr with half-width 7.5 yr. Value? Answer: 2.67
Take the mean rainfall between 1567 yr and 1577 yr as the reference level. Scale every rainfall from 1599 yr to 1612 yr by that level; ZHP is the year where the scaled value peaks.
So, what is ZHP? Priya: 1605.5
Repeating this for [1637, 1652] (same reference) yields 1640.5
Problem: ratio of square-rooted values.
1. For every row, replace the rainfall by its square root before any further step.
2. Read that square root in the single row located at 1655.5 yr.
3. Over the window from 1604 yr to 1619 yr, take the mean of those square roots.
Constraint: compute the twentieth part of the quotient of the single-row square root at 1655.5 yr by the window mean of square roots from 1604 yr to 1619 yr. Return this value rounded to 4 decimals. 0.0505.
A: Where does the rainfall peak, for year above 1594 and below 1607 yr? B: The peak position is 1605.5 yr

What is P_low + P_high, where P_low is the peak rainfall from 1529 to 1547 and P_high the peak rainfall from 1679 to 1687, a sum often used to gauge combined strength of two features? 995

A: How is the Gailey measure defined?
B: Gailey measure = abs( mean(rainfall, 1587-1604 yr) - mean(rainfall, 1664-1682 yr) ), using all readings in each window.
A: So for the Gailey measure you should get 19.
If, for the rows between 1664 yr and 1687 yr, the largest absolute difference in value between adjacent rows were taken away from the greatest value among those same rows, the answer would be 479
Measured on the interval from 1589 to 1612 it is 440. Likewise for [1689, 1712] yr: 511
